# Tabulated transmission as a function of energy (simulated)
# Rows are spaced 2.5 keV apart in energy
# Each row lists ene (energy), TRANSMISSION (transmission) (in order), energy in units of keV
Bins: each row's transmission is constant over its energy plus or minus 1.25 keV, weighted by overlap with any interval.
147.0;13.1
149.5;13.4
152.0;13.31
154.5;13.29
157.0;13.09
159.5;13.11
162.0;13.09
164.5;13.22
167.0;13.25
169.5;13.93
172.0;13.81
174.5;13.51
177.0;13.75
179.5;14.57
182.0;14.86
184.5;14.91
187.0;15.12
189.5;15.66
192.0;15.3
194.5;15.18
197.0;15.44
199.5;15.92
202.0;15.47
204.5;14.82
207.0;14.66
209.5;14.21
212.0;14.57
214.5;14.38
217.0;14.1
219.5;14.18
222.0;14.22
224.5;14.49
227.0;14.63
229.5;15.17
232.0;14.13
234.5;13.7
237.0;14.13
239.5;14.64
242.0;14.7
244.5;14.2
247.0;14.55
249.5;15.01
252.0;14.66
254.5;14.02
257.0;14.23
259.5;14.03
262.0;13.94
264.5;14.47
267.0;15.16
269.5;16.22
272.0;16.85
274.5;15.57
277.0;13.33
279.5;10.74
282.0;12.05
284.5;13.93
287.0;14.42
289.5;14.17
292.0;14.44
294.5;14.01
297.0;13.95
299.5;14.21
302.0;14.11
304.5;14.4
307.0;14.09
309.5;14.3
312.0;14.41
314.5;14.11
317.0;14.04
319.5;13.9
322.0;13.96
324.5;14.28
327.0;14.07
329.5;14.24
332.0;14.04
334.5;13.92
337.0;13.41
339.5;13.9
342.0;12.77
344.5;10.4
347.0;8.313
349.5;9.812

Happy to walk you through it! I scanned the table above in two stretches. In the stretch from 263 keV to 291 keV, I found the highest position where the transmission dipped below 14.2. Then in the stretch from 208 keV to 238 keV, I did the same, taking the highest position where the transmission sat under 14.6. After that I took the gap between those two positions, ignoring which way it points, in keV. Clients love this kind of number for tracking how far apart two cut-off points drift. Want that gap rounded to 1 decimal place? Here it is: 52.5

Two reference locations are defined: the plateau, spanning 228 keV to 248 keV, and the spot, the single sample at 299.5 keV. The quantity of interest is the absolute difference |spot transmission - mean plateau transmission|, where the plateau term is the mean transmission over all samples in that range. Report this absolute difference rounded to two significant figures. 0.19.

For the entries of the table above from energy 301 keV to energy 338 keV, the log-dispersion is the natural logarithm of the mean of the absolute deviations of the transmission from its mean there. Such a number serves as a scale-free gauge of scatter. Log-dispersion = -1.79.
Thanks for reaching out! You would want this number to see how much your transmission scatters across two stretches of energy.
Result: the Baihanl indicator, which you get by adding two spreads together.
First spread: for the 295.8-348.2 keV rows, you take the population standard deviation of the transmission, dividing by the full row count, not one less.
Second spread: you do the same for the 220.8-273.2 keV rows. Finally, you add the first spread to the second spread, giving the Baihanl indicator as 2.2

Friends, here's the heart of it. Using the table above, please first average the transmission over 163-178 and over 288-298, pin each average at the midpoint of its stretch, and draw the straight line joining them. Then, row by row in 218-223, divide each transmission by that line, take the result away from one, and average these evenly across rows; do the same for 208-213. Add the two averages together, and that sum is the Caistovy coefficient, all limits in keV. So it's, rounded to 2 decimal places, -0.07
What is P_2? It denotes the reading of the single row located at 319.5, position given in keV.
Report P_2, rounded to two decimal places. 13.90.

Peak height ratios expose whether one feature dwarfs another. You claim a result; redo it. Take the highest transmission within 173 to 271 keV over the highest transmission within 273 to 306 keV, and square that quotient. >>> 1.09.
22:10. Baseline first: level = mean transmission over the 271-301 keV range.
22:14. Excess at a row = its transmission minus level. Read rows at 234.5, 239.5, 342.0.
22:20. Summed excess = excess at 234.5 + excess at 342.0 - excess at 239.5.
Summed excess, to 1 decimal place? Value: -2.1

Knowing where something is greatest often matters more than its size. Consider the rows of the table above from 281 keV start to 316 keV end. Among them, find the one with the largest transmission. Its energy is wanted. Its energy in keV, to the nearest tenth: 292.0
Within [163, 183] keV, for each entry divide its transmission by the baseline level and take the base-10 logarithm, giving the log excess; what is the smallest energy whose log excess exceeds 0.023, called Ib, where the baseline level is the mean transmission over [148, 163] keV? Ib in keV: 179.5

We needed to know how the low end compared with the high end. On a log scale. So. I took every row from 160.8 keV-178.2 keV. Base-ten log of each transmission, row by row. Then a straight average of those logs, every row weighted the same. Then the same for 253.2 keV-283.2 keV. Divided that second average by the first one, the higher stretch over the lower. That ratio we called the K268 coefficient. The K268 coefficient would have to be 1.02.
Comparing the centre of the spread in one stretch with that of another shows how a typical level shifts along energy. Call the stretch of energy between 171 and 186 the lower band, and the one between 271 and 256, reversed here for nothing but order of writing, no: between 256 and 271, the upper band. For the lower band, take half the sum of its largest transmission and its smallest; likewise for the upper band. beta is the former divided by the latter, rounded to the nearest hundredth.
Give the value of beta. 0.94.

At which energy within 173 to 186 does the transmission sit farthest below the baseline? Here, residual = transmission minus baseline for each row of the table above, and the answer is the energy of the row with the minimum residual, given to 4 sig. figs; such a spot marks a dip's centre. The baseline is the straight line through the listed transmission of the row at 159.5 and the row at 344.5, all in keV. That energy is 174.5 keV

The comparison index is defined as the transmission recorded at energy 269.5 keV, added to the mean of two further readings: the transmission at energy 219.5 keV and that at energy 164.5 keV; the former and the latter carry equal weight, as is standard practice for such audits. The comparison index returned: 29.9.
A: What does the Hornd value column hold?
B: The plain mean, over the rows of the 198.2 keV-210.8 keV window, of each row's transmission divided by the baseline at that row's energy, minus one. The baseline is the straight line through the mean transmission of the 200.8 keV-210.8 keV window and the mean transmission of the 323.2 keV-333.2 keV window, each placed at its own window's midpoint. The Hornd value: 0.015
